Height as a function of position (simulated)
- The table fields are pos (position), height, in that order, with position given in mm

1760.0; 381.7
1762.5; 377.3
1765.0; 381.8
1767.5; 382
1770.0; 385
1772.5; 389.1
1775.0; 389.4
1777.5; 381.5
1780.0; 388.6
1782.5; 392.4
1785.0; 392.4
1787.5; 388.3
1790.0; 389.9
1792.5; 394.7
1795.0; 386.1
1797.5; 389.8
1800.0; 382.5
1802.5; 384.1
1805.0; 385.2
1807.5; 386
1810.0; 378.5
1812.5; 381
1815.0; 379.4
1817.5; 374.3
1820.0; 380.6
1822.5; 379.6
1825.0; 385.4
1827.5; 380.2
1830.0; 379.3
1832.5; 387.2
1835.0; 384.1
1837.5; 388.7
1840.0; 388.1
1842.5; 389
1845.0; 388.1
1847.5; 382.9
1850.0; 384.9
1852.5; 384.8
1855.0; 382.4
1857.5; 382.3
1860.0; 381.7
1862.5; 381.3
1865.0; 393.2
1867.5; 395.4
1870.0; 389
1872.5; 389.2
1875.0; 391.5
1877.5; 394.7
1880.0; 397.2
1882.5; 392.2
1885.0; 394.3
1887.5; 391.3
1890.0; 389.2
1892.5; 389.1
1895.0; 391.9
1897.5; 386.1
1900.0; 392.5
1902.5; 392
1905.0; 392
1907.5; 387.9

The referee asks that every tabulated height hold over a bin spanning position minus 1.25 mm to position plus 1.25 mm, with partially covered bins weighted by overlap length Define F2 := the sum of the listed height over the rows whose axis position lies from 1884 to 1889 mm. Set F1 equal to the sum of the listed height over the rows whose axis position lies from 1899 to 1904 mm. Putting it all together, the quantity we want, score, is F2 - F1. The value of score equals 1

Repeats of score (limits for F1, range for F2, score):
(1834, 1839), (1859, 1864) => -10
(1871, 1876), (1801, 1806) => -11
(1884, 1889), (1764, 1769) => -22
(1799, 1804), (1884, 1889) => 19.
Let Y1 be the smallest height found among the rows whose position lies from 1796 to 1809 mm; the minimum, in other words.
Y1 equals 382.5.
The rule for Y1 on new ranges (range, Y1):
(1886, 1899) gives 386.1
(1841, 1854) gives 382.9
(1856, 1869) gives 381.3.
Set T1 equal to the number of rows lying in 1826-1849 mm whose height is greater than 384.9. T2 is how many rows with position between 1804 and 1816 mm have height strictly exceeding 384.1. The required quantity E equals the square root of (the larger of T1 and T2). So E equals 2.24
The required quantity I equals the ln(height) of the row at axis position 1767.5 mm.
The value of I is 5.95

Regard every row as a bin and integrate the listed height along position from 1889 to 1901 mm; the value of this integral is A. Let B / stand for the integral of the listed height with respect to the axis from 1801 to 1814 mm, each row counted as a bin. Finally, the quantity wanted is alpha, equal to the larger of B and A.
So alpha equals 4977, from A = 4677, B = 4977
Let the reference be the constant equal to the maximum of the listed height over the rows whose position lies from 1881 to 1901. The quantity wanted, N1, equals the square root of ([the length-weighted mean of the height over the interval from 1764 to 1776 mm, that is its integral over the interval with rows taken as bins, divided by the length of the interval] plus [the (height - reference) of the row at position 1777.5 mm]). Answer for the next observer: 19.3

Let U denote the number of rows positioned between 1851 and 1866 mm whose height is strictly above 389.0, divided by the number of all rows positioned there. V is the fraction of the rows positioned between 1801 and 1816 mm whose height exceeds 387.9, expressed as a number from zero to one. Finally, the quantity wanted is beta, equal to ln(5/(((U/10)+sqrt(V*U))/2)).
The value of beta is 6.40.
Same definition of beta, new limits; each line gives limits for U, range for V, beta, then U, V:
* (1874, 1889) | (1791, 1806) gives 2.69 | 1.0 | 0.33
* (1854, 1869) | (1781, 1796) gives 2.88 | 0.3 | 0.83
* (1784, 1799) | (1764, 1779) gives 2.92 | 0.7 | 0.33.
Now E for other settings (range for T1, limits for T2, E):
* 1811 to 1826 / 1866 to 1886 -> 2.83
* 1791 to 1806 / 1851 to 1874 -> 2.24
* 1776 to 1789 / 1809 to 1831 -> 2.00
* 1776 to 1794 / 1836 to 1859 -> 2.45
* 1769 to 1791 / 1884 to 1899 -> 2.83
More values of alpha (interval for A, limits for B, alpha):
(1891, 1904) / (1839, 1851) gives 5074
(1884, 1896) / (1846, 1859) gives 4986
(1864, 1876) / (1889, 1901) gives 4700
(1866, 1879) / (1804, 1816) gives 5097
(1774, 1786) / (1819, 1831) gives 4665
